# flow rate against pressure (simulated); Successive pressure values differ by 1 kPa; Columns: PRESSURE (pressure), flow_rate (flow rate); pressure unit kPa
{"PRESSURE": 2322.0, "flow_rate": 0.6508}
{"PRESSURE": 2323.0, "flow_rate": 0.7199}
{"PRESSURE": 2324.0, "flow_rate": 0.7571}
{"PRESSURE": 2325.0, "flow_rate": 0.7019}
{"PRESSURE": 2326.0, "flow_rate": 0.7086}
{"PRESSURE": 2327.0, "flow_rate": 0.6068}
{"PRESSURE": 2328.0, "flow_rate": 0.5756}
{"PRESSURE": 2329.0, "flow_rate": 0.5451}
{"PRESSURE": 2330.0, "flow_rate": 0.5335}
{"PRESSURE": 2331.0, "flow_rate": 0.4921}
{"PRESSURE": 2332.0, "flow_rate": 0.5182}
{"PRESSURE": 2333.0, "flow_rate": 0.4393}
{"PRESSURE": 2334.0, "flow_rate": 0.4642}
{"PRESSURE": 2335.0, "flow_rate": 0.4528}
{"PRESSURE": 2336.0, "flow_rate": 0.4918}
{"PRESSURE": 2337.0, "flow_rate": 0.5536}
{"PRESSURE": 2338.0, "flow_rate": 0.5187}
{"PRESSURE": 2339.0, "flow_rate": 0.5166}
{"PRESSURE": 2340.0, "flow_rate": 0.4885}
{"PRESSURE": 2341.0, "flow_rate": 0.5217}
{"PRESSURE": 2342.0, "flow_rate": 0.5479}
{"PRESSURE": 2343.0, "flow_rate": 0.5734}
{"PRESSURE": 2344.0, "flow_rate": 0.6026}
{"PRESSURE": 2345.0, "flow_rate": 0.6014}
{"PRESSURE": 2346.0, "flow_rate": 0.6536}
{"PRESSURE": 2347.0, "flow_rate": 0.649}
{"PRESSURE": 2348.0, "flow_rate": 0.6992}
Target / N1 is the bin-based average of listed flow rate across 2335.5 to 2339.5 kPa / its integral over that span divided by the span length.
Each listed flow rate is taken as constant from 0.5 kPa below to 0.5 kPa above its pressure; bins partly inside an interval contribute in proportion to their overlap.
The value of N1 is 0.520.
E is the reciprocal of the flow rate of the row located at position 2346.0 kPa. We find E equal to 1.53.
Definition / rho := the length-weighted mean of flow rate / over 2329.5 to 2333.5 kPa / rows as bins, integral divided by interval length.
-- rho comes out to 0.50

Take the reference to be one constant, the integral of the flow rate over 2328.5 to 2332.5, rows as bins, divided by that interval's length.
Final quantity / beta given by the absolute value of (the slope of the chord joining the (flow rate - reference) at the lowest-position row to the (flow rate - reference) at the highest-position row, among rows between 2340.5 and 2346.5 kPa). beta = 0.026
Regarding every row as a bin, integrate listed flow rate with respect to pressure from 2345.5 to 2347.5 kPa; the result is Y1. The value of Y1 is 1.30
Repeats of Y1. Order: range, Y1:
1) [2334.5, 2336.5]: 0.94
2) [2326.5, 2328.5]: 1.18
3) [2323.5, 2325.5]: 1.46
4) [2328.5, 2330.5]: 1.08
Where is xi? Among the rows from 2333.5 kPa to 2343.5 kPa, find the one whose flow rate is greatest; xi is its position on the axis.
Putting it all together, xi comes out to 2343.0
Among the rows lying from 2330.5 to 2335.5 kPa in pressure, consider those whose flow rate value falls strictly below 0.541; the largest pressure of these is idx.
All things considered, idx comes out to 2335.0 kPa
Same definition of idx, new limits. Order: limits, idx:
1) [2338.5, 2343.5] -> 2341.0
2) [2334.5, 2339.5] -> 2339.0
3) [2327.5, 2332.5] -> 2332.0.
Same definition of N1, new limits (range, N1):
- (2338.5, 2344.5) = 0.542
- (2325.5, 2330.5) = 0.594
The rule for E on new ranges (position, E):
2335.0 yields 2.21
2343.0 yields 1.74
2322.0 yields 1.54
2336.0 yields 2.03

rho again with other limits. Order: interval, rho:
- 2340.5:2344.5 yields 0.56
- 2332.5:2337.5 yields 0.48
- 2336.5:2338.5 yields 0.54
